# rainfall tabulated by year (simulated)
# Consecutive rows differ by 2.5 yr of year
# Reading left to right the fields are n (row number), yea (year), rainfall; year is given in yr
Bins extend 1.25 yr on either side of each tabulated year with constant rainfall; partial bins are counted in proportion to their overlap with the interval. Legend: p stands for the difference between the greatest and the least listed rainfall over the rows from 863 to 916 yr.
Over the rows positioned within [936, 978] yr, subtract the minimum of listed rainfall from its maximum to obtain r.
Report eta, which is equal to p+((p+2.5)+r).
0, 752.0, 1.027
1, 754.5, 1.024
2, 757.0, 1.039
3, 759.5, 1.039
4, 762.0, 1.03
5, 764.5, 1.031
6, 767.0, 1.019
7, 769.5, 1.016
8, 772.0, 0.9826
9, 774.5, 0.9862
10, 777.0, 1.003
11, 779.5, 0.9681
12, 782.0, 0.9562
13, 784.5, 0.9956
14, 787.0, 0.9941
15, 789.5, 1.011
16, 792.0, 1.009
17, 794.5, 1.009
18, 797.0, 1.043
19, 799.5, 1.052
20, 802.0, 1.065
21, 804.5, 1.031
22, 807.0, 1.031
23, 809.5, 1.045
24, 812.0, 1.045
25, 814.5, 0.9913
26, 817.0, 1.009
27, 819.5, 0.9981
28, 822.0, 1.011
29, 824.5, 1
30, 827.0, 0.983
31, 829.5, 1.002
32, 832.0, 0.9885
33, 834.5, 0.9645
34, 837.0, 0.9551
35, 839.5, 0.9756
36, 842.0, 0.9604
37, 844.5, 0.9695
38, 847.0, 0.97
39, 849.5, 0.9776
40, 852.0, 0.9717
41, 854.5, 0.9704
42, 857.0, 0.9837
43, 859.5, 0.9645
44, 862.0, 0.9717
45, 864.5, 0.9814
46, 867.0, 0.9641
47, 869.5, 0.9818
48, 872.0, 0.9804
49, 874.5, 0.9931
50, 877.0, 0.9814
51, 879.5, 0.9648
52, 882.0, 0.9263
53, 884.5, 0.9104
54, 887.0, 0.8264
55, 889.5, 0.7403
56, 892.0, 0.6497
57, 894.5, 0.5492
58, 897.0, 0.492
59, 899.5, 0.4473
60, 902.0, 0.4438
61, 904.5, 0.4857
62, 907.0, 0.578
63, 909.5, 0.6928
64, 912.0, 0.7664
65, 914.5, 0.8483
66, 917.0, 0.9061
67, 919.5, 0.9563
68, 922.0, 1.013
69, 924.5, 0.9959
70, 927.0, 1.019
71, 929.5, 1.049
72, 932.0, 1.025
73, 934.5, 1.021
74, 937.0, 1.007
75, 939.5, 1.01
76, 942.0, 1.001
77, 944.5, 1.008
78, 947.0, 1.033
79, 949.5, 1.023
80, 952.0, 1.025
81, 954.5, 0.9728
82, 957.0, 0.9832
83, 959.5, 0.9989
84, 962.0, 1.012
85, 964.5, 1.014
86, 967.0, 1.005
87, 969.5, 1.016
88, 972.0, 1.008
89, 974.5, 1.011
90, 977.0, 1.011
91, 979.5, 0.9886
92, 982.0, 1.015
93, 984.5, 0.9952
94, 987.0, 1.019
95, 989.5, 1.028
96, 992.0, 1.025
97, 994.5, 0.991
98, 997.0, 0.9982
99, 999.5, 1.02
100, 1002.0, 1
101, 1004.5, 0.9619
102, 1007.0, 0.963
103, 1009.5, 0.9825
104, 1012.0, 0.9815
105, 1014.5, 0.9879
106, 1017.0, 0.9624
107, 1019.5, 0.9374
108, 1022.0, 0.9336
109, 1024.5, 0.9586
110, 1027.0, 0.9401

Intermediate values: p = 0.55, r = 0.060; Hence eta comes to 3.7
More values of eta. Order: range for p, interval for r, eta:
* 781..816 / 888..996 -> 3.3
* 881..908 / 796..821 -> 3.5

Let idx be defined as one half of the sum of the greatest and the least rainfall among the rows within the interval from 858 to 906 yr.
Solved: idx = 0.72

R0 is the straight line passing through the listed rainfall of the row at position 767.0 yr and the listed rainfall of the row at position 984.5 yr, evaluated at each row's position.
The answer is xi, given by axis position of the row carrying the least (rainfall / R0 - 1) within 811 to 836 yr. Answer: 834.5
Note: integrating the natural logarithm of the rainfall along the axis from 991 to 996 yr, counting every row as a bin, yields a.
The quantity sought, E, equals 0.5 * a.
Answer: 0.02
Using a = 0.0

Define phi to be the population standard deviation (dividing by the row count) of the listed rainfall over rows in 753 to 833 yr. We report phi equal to 0.025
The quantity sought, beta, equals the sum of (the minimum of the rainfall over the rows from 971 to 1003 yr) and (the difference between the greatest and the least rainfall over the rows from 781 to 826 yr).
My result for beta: 1.10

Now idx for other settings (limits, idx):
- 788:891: 0.90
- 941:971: 1.00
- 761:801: 1.00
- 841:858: 0.97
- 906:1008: 0.81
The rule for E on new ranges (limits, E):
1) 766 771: 0.04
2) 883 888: -0.34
